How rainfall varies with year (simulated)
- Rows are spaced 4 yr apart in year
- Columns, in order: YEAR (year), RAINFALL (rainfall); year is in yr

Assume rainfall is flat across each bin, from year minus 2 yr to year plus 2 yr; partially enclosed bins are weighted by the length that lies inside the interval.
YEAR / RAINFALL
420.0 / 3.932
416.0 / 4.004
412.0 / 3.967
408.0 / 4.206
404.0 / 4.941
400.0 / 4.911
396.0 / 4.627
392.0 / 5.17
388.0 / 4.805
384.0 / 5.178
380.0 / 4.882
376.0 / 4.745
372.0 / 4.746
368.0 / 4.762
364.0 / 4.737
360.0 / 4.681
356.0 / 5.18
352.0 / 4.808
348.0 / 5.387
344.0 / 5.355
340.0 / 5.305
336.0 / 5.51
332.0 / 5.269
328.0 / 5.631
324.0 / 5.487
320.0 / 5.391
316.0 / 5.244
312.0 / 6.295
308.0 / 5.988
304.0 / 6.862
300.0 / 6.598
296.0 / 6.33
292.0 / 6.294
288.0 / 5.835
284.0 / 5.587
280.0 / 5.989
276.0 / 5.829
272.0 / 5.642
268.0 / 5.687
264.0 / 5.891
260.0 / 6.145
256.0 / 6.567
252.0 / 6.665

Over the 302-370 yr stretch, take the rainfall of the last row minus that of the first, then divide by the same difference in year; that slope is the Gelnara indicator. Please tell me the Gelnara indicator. -0.03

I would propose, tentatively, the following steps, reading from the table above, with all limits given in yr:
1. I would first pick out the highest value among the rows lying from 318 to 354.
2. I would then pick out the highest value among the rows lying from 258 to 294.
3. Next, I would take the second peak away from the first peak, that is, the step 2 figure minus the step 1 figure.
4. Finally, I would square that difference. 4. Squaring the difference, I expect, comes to 0.4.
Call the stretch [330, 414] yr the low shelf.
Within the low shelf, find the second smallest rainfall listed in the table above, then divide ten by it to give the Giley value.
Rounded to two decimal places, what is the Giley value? 2.38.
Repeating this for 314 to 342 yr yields 1.90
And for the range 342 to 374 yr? 2.11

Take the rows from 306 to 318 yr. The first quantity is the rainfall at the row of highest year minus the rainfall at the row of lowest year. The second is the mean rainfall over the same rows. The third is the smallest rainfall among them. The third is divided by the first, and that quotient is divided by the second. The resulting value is -1.2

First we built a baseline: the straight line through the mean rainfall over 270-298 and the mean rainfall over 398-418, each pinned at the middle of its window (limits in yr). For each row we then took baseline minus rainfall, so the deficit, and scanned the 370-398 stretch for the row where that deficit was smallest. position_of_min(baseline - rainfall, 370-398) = 392.0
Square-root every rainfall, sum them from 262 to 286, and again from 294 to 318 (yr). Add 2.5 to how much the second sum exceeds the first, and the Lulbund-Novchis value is 3.0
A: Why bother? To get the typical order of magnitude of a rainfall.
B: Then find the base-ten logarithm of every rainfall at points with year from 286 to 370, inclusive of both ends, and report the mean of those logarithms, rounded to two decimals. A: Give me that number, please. 0.74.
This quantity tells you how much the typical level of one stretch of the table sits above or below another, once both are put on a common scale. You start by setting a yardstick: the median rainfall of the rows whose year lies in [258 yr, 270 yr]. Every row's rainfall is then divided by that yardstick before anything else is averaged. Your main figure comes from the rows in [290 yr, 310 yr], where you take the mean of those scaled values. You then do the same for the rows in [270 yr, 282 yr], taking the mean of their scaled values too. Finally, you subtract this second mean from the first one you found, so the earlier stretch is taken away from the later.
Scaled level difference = 0.10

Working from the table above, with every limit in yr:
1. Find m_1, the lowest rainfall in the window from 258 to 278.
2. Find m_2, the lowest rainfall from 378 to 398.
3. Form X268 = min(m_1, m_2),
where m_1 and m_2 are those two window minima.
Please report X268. 4.63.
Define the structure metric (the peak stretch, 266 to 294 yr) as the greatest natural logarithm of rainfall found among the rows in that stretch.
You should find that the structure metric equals 1.84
